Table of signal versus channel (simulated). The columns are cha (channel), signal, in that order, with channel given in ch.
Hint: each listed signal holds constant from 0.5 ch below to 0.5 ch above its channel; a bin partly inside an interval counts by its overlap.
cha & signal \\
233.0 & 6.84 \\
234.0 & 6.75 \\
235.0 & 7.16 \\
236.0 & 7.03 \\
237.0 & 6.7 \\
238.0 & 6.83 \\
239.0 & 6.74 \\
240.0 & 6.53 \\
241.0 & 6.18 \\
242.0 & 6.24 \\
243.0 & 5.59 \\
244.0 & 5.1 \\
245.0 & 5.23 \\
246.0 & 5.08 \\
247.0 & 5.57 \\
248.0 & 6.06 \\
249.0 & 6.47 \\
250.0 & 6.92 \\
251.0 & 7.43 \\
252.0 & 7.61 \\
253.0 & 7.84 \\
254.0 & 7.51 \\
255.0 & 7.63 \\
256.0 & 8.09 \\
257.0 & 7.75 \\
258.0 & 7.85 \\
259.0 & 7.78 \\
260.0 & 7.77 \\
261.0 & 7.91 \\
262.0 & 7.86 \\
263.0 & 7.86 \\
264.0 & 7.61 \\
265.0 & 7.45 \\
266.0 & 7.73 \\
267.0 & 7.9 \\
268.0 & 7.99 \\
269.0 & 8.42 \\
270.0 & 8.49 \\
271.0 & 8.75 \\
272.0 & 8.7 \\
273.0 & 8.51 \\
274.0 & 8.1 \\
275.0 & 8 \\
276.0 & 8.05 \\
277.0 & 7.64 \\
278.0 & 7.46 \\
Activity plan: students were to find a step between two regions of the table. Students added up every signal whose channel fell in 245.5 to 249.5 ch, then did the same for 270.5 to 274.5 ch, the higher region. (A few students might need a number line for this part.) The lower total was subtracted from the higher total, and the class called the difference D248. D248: 10.9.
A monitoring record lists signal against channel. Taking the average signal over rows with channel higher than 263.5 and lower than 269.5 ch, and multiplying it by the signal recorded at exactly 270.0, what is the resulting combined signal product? 67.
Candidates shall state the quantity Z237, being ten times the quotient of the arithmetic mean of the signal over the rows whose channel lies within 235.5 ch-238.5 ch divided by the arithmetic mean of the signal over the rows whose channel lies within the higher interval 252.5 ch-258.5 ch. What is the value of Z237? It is 8.8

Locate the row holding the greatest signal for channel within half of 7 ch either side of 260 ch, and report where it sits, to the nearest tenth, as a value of 261.0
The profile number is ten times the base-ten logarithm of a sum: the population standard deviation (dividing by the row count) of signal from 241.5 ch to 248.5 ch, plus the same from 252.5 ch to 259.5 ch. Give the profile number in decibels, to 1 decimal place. -2.3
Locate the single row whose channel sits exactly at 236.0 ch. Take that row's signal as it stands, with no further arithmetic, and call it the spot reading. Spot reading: 7.03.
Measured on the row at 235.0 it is 7.16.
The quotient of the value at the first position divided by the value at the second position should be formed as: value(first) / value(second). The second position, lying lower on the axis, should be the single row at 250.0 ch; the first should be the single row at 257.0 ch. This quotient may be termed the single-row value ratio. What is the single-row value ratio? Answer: 1.12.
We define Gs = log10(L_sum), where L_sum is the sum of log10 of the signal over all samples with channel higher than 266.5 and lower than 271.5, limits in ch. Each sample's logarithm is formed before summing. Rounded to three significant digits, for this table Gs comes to 0.662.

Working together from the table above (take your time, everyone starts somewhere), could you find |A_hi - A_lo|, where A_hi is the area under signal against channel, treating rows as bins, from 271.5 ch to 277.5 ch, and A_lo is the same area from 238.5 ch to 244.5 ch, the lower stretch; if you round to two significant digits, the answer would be 13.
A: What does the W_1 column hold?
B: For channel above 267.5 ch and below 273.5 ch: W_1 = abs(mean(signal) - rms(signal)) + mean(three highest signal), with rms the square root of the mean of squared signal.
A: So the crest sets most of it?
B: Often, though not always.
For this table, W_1 8.66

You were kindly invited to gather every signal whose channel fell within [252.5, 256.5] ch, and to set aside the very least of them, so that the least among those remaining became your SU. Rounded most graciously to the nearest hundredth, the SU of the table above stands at 7.63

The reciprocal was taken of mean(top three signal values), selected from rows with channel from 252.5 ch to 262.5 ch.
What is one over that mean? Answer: 0.126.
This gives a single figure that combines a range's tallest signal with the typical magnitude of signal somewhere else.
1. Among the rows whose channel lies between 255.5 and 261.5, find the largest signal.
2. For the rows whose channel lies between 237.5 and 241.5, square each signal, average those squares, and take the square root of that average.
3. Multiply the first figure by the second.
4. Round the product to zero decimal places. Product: 53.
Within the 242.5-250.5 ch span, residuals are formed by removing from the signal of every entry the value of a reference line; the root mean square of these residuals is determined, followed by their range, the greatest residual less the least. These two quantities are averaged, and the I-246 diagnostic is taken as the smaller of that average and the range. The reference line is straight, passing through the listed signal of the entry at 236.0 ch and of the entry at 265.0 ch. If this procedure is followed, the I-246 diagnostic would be 1.7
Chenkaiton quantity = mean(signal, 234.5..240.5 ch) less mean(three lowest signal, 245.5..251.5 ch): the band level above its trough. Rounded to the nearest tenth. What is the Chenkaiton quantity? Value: 1.3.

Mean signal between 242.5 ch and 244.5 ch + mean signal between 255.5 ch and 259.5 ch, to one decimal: 13.2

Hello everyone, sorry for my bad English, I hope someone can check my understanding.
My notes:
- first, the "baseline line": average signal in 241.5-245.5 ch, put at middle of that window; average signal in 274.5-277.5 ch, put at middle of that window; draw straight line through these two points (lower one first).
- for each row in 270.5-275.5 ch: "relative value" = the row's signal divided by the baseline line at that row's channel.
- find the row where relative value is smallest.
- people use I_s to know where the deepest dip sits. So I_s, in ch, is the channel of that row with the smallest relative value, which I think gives 275.0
